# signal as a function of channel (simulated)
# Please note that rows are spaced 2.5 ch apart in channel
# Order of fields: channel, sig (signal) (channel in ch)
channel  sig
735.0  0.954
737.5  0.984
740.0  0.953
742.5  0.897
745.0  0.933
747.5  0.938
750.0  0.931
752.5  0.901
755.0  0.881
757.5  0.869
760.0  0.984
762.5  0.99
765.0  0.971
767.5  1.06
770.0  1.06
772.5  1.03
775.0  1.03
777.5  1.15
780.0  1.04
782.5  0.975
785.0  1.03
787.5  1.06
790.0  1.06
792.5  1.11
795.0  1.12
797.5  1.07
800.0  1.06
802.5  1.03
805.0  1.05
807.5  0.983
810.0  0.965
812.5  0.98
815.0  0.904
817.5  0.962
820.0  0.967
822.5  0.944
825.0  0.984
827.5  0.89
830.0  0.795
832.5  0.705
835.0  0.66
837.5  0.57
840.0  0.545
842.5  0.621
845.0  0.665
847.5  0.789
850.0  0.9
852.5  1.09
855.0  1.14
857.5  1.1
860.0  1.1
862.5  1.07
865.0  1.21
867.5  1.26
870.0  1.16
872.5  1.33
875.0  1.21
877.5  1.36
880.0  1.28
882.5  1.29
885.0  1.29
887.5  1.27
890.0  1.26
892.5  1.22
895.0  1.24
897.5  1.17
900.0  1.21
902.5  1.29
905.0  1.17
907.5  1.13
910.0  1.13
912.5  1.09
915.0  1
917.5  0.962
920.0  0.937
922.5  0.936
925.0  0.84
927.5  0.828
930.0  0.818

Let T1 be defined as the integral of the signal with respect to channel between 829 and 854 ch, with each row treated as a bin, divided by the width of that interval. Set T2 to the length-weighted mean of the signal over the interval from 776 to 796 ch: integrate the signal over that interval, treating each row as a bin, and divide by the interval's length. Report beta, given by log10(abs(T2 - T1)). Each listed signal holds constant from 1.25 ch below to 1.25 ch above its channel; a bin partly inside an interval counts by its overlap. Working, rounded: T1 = 0.7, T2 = 1.07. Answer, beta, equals -0.48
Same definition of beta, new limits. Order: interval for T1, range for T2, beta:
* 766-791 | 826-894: -1.72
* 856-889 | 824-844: -0.29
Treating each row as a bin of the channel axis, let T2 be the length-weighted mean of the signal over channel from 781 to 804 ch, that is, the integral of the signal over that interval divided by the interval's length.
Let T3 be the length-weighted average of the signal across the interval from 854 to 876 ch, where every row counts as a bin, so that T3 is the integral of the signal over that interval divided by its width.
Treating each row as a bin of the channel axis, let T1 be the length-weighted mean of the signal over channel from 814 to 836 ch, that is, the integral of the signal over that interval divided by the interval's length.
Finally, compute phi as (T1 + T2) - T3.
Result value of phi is 0.8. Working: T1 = 0.87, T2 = 1.06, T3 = 1.18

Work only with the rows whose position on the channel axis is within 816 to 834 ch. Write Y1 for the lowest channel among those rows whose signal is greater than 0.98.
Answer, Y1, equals 825.0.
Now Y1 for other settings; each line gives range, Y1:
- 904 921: 905.0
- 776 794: 777.5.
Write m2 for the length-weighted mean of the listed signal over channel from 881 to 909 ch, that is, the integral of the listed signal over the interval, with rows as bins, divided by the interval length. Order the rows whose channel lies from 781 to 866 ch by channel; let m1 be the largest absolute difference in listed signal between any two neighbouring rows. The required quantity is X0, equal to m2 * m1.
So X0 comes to 0.23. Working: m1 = 0.190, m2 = 1.23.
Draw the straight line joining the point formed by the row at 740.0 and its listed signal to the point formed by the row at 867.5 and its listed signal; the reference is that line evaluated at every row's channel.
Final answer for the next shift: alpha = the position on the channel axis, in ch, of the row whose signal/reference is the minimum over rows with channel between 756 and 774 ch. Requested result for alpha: 757.5 ch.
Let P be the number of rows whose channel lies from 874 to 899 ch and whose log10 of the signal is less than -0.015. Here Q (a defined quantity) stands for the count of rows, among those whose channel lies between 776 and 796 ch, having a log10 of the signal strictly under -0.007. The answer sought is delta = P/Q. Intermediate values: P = 0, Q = 1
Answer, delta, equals 0.0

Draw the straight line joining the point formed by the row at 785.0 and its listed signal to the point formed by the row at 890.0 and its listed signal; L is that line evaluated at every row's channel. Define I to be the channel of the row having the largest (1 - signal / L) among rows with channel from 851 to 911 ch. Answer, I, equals 910.0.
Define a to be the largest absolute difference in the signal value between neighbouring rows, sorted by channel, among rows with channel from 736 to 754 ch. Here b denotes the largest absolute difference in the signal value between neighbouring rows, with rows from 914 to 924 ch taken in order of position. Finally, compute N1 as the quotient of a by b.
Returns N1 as 1.5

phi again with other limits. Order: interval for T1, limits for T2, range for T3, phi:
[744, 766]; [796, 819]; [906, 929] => 1.0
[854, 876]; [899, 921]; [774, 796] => 1.2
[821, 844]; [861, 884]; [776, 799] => 0.9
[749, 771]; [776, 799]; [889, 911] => 0.8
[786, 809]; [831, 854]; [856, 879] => 0.6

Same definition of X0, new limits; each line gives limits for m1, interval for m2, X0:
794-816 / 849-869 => 0.08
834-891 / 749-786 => 0.19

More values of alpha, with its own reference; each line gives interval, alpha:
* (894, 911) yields 910.0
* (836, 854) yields 840.0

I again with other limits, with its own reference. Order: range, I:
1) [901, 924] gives 922.5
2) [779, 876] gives 840.0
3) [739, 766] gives 757.5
